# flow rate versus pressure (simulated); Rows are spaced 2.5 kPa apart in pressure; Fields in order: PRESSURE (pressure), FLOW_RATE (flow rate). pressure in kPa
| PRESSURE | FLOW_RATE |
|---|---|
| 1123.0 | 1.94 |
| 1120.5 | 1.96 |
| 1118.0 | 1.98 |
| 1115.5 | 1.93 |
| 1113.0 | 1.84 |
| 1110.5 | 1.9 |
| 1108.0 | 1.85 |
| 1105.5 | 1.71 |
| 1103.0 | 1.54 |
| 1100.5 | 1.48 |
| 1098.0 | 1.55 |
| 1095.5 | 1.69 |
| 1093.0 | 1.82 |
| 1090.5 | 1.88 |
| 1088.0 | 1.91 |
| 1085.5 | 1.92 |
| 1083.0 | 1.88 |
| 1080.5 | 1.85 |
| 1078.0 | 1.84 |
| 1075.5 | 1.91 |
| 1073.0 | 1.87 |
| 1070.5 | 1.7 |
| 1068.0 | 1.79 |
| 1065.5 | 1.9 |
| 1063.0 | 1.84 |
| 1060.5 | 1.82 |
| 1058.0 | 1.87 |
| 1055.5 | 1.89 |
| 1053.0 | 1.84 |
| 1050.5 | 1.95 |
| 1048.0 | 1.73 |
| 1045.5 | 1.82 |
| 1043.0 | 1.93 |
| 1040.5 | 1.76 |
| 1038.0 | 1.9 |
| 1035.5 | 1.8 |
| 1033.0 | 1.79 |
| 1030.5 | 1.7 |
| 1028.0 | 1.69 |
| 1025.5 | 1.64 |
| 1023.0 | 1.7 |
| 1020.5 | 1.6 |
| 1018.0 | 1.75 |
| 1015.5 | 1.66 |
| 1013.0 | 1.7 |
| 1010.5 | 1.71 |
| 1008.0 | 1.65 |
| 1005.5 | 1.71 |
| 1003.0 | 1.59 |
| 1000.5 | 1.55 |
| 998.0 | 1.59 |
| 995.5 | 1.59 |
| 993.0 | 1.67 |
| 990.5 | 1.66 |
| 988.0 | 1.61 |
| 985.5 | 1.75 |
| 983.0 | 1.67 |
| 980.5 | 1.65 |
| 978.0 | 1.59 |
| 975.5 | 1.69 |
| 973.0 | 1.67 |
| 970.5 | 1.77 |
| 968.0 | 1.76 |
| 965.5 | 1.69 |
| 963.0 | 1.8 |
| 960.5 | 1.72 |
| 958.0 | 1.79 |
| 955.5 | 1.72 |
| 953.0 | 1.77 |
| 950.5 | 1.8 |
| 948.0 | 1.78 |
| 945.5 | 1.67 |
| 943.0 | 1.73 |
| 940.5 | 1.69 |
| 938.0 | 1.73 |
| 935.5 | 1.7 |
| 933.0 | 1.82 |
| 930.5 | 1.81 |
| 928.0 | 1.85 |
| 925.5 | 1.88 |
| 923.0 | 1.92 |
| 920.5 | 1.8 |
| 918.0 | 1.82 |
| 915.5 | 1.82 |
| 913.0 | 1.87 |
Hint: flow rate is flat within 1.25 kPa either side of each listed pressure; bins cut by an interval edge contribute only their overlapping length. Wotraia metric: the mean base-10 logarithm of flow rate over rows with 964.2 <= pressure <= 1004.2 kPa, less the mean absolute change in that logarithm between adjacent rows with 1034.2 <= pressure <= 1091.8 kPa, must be 0.200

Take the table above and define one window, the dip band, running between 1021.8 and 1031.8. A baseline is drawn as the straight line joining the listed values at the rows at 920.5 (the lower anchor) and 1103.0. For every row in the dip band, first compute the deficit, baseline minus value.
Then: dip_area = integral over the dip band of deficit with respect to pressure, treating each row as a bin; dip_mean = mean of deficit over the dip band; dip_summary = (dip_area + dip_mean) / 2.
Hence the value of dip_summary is -0.2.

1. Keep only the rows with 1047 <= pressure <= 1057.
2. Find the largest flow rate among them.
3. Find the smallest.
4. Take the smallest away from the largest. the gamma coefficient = 0.22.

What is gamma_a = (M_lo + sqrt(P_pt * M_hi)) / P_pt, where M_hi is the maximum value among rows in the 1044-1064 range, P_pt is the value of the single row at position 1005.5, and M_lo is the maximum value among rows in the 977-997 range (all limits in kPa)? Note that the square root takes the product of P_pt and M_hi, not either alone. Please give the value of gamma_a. 2.09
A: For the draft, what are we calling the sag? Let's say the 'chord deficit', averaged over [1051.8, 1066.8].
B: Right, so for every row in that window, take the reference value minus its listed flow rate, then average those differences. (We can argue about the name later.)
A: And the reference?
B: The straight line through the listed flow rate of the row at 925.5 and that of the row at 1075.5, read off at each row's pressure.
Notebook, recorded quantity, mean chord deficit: 0.047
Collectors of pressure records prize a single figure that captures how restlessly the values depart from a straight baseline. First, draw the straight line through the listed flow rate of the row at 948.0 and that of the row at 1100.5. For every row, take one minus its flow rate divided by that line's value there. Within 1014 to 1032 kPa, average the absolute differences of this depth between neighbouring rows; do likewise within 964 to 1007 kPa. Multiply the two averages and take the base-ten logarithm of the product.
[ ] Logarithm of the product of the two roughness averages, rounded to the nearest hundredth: -2.77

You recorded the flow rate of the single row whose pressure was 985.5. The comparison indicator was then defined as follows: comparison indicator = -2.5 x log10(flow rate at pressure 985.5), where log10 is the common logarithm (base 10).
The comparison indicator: -0.61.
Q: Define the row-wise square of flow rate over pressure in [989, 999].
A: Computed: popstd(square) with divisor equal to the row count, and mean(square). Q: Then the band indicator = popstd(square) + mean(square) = 2.77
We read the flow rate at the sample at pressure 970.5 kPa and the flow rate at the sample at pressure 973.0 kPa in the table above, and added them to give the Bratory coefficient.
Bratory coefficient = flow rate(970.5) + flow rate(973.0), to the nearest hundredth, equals 3.44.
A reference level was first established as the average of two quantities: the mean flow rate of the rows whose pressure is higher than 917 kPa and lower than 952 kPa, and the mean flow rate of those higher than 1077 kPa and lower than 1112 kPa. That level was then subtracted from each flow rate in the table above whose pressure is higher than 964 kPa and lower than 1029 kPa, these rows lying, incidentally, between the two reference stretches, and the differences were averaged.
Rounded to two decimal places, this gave -0.11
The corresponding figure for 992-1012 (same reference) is -0.15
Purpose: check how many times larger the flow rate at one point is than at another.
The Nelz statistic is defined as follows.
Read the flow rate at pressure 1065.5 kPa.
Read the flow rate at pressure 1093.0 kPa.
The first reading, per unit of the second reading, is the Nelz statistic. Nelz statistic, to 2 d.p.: 1.04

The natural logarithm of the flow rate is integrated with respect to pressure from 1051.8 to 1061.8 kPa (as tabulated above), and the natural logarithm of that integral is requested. 1.82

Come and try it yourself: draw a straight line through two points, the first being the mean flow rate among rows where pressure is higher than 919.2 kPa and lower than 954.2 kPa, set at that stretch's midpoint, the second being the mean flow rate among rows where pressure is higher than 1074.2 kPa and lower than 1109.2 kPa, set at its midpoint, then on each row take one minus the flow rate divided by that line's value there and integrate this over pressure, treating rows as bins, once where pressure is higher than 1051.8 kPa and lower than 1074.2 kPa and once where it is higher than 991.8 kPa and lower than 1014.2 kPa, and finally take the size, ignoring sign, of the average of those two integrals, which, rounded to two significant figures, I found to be 0.49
